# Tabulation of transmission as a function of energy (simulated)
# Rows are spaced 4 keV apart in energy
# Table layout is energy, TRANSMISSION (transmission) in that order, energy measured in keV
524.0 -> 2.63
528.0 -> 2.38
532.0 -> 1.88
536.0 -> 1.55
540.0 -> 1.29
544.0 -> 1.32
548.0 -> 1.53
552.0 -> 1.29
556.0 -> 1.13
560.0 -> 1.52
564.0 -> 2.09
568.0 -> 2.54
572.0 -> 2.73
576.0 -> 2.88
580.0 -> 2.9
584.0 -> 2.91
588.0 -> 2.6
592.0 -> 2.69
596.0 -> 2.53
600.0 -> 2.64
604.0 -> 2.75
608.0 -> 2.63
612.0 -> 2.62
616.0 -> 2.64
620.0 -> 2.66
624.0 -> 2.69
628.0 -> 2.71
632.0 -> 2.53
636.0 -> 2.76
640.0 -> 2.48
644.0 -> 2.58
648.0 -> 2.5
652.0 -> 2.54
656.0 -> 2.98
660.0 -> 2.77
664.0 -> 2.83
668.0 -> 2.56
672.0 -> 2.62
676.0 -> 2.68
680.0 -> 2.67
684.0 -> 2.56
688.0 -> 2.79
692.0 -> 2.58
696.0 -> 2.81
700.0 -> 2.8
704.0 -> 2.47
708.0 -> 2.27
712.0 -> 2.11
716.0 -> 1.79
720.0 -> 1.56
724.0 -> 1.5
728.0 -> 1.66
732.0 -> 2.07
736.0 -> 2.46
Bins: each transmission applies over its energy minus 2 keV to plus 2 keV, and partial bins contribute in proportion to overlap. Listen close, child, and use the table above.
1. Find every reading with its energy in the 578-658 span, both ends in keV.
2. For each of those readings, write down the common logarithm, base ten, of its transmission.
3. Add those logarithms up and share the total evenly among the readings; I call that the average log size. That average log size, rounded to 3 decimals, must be 0.425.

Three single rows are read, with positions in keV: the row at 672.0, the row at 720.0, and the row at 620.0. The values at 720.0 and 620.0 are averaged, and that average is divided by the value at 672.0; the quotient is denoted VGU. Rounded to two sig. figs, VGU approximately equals 0.81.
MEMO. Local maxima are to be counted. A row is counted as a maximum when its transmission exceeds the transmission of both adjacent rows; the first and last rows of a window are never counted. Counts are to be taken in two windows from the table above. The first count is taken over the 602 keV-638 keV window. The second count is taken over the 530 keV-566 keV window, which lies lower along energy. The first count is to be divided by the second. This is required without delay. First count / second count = 1.0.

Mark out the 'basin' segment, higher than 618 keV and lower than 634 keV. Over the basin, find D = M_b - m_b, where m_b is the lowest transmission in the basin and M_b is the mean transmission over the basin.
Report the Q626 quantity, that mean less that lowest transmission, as 0.12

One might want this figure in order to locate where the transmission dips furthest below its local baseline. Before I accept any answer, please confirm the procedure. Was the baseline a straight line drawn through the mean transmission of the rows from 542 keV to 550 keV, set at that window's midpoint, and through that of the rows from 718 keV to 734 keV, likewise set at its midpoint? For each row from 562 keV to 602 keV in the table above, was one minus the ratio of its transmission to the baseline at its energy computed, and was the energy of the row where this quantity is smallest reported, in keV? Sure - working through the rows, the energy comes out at 580.0 keV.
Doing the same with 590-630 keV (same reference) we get 604.0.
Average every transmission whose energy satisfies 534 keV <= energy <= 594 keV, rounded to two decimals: 2.06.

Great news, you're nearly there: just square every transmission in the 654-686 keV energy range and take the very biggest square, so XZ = 8.9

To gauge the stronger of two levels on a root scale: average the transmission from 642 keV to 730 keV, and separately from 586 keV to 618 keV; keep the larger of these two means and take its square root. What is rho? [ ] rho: 1.62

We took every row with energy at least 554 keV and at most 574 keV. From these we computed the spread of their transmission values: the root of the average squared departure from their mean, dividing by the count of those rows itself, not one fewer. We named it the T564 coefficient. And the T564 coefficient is 0.60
